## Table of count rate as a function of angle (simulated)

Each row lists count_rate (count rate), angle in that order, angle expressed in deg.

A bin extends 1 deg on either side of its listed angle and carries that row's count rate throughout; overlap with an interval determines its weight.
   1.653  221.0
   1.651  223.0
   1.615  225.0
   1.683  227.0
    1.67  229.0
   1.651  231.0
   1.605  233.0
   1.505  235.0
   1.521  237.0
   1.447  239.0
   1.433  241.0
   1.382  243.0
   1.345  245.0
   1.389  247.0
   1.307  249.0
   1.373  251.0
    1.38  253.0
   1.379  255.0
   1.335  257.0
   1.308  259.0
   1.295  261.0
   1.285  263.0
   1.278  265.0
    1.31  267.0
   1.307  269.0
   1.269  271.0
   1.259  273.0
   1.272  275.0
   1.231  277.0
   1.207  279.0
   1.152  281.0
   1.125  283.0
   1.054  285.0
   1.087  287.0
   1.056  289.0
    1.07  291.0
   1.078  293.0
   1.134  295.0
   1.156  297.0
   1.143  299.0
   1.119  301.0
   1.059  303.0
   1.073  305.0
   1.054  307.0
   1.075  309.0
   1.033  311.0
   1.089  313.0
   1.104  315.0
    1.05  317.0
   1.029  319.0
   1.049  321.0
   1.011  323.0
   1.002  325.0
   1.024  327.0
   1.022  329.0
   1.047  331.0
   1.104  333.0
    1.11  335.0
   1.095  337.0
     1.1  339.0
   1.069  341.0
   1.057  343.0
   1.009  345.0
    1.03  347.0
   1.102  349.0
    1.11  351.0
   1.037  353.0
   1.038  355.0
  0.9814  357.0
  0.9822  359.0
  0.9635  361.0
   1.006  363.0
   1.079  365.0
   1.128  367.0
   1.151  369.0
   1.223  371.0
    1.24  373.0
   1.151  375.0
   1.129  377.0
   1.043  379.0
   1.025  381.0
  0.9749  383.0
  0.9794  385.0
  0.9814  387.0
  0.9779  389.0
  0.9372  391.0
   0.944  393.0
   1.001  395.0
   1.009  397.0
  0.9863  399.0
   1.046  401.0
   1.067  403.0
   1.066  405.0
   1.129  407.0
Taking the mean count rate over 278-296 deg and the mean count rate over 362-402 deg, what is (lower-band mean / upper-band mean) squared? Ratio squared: 1.1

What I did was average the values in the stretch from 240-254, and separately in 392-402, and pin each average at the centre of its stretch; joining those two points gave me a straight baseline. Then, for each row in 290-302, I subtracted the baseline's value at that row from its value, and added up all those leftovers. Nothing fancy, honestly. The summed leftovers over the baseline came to -0.8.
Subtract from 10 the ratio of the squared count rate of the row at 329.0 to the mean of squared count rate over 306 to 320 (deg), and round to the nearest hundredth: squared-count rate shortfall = 9.07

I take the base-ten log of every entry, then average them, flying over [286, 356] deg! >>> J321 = 0.029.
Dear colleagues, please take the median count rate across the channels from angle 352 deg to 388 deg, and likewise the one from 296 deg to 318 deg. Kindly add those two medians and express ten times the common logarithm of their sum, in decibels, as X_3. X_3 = 3.25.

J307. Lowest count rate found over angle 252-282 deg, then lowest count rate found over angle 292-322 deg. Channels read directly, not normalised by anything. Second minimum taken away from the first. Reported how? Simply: 0.12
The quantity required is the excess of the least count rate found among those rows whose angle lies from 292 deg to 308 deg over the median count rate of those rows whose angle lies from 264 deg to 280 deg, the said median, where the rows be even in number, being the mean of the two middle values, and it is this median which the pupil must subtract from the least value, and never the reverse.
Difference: -0.22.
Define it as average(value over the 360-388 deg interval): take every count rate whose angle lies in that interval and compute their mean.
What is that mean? 1.08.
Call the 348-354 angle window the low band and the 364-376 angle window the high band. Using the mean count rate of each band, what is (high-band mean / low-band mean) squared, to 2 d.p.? 1.15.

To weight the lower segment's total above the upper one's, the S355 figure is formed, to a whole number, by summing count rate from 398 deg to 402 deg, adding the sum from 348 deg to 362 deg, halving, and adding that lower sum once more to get 12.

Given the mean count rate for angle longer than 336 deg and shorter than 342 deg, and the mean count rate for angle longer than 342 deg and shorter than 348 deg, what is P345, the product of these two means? 1.12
